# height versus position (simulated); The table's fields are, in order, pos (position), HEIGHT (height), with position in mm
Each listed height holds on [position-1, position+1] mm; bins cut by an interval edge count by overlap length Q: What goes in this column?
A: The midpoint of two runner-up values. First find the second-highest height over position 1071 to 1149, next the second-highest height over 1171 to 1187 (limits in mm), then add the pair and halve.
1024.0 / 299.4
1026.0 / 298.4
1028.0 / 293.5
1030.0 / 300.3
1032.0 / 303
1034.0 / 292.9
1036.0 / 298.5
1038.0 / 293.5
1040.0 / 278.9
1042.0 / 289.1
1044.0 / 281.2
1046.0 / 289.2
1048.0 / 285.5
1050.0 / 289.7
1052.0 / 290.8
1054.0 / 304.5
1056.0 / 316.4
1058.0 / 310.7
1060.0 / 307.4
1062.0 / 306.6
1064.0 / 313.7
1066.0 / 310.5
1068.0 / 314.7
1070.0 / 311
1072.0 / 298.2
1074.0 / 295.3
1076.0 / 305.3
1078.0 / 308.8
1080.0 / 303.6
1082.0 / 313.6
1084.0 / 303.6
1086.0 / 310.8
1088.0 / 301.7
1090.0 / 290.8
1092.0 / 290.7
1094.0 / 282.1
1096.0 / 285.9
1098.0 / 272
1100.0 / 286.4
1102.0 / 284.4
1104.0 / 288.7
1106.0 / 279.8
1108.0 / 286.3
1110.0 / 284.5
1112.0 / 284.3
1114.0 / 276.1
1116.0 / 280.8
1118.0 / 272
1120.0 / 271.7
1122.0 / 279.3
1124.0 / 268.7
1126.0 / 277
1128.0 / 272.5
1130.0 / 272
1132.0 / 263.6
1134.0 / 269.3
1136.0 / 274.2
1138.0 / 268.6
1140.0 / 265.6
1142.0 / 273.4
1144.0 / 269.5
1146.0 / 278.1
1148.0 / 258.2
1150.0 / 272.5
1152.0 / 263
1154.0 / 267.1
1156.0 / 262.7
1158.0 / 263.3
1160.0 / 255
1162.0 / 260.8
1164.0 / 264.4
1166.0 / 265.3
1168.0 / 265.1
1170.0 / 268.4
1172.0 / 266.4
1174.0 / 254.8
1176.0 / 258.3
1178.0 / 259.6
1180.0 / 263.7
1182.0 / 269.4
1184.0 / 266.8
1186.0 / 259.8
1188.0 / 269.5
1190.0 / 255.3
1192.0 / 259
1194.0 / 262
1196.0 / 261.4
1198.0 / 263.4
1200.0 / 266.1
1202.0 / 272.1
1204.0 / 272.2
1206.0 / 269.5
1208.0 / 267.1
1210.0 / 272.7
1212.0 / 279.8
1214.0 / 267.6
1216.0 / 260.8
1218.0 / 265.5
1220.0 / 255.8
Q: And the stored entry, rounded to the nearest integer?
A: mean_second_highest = 289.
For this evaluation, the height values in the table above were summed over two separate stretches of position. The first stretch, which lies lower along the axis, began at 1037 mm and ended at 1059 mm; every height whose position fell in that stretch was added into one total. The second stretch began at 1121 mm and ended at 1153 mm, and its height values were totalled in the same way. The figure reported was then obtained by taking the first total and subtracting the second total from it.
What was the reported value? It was -1096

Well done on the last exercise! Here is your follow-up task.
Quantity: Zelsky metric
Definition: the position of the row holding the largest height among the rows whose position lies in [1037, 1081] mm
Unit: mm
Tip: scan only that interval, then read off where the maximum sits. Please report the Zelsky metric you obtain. 1056.0 mm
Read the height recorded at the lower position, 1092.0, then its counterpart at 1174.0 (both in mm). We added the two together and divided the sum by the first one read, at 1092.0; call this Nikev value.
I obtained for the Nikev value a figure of 1.88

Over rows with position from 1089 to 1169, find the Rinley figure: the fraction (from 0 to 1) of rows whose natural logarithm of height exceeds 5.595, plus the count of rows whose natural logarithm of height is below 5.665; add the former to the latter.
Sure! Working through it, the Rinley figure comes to 38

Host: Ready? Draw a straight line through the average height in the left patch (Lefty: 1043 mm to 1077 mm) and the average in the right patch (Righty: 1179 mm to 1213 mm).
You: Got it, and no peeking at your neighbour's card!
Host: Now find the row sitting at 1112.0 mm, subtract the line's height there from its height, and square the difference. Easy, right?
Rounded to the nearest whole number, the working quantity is 16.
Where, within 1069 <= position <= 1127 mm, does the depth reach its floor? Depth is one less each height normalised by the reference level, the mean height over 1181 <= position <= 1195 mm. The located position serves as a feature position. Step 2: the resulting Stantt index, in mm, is 1082.0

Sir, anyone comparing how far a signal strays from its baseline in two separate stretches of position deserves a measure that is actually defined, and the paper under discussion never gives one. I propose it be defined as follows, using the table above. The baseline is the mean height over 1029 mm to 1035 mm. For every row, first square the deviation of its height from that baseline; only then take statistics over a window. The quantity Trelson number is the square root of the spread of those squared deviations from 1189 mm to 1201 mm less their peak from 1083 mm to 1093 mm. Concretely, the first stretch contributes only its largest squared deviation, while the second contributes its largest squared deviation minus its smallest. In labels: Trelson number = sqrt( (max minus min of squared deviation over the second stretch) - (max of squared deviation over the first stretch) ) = 26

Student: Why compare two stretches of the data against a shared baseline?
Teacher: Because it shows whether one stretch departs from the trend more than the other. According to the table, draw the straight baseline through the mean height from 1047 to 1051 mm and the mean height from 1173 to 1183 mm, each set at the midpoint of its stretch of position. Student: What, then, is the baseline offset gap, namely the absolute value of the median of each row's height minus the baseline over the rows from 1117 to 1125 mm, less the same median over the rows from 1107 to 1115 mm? 11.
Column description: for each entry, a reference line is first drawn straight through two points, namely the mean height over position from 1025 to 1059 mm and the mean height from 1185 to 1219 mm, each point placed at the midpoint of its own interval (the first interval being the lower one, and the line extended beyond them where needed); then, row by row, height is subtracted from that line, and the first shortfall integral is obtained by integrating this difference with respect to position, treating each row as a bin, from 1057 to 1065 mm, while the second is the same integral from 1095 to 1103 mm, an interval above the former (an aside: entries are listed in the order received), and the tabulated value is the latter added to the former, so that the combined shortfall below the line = -123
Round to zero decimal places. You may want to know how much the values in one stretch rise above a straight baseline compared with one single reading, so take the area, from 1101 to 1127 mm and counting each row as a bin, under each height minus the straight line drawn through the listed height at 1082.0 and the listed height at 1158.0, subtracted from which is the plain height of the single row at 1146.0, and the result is -614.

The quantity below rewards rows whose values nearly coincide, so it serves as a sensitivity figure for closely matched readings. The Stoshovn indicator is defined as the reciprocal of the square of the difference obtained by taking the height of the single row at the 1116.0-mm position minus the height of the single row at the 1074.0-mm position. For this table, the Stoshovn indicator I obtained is 0.005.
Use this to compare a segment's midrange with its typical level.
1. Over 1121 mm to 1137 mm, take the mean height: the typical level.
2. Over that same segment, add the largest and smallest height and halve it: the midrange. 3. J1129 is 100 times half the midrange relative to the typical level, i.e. 49.9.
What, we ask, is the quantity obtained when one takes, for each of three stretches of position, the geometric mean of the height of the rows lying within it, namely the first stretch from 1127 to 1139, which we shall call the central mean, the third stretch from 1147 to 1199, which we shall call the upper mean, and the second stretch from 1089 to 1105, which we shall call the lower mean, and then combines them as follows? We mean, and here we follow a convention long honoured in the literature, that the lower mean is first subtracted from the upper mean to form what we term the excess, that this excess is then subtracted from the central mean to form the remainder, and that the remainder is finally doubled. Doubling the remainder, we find 584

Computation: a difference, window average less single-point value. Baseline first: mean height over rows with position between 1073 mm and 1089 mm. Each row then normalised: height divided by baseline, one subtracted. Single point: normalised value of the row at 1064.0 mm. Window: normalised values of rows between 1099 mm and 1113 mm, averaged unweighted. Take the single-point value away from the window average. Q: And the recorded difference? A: -0.09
